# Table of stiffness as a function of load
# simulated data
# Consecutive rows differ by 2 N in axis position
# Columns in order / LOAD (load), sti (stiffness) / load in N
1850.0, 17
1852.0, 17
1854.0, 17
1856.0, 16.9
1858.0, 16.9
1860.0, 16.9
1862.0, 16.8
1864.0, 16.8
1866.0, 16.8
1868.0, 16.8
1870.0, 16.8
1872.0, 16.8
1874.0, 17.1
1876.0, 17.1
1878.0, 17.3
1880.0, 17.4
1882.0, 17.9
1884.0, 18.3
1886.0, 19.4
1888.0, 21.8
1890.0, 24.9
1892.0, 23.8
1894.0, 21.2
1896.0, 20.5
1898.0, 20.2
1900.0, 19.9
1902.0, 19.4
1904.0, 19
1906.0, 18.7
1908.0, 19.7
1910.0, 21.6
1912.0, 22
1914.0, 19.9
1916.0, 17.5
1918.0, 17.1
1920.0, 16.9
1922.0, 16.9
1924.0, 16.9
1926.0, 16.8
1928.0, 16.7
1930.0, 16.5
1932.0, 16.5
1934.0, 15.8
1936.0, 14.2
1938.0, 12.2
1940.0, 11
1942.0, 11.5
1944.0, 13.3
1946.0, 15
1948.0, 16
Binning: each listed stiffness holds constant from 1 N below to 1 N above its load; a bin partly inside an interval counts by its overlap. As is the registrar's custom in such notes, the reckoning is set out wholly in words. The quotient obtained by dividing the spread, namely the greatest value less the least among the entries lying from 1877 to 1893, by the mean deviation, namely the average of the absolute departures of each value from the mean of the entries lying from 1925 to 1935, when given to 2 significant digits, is 29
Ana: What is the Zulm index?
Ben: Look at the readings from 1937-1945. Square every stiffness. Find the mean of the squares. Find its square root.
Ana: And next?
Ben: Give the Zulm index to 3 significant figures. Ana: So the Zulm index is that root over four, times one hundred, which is 301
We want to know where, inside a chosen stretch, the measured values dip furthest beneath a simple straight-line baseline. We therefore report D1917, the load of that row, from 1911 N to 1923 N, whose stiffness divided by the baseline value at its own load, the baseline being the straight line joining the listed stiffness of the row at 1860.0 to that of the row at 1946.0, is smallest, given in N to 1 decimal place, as 1920.0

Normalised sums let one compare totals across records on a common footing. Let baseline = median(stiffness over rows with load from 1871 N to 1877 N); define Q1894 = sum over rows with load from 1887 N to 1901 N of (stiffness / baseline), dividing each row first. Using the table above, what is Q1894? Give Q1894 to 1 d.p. 8.9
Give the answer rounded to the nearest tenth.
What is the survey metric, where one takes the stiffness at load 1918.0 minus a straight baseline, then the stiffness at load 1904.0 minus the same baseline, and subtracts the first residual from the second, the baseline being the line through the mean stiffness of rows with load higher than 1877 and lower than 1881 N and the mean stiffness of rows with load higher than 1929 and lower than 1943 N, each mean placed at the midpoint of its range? 1.1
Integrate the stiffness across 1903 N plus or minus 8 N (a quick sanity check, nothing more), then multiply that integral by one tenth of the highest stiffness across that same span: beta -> 687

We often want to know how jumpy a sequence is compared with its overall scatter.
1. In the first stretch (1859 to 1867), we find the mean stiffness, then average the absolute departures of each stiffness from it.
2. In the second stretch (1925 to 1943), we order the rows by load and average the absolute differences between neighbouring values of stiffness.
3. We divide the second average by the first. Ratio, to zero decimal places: 21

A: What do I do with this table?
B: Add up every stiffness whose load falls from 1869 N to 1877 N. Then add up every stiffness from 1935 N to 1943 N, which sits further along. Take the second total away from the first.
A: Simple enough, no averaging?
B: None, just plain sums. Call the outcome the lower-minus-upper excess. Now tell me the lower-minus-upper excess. 19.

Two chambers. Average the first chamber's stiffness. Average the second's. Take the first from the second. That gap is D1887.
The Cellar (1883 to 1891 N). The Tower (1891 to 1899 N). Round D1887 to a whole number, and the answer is 0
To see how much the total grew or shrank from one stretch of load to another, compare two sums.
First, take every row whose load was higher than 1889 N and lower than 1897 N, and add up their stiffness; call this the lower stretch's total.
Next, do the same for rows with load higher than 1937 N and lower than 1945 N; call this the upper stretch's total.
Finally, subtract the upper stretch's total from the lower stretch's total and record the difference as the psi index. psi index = 42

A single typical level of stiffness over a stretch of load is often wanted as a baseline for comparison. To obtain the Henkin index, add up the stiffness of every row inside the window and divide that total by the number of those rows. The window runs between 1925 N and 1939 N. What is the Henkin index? 15.5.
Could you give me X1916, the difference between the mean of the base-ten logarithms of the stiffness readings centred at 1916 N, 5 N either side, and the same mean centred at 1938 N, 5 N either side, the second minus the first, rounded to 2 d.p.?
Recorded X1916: -0.16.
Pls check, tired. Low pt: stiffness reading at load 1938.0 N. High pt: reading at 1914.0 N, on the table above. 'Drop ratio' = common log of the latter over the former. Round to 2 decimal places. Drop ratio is 0.21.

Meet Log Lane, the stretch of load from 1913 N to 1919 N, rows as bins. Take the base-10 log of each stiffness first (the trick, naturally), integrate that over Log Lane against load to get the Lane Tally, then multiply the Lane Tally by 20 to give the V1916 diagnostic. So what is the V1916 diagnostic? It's 151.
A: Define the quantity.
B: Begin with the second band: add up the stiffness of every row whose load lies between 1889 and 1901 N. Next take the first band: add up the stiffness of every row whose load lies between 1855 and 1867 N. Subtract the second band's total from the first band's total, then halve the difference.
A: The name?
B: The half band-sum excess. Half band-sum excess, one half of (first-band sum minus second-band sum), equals -15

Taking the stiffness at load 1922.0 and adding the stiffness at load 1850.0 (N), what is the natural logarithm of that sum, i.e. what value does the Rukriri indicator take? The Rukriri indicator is 3.52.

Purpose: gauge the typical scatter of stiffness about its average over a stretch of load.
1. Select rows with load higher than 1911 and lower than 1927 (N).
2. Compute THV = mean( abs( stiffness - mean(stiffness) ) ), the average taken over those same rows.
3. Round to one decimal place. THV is 1.5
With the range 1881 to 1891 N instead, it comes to 2.3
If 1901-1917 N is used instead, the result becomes 1.1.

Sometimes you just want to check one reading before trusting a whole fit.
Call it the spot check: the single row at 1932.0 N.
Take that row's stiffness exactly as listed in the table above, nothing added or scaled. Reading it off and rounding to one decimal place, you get 16.5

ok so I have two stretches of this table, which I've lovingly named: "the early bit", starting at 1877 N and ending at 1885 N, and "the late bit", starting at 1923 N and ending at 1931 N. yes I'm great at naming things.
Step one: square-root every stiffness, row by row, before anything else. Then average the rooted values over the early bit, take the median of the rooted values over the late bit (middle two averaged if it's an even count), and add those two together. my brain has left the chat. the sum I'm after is 8.3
